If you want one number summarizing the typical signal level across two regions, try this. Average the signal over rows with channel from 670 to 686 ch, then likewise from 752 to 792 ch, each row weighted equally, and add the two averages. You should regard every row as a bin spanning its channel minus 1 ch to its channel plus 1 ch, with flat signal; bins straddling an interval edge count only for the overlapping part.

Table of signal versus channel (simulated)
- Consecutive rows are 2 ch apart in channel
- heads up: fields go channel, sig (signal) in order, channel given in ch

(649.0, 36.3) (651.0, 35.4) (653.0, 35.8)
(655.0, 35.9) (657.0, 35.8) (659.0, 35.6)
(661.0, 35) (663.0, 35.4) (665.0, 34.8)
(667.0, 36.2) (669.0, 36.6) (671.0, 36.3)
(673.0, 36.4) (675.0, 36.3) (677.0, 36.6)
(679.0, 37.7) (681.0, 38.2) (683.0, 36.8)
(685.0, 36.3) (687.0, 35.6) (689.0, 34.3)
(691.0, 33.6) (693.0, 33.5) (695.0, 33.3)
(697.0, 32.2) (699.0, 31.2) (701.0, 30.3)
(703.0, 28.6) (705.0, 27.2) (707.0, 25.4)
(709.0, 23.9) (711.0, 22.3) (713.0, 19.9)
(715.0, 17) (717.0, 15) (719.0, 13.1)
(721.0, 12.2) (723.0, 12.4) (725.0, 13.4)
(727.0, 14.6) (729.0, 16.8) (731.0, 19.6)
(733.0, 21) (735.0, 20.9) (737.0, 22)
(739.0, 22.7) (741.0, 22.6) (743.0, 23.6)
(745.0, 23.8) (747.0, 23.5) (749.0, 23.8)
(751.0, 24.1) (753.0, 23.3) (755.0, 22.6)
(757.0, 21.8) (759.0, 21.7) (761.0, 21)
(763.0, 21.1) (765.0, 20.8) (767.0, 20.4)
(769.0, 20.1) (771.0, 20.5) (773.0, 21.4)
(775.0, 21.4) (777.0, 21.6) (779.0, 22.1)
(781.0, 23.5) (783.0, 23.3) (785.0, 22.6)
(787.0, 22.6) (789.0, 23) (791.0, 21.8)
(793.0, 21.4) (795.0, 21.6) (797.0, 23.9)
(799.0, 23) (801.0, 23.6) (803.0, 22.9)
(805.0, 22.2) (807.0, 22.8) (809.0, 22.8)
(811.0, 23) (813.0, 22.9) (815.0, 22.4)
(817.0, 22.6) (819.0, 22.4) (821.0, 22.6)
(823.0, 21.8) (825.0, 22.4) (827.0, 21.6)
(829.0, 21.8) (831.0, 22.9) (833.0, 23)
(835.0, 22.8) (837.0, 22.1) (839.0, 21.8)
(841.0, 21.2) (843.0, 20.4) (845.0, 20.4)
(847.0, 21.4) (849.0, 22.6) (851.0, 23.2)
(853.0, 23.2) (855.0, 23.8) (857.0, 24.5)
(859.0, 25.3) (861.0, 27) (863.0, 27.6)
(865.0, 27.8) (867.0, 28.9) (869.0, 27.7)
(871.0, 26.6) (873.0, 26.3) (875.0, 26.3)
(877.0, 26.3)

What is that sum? 59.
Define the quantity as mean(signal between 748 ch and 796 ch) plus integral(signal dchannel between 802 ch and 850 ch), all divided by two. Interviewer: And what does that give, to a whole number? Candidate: 544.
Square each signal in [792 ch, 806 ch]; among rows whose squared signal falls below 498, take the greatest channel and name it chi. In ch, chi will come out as 805.0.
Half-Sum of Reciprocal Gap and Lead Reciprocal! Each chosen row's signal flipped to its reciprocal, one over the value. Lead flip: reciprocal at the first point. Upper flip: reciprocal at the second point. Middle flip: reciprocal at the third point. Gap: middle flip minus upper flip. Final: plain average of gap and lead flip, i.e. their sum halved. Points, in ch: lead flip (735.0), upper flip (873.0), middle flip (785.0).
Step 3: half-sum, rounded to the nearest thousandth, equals 0.027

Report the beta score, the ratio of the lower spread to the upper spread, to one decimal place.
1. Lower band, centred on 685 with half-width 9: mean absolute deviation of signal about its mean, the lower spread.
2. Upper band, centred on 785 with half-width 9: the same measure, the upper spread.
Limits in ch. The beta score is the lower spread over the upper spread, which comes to 2.3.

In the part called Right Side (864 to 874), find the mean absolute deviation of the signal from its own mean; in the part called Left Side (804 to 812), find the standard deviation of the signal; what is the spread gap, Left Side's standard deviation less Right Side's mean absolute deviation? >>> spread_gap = -0.5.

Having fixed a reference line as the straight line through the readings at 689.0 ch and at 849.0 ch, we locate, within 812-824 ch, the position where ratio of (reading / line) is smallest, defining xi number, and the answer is 823.0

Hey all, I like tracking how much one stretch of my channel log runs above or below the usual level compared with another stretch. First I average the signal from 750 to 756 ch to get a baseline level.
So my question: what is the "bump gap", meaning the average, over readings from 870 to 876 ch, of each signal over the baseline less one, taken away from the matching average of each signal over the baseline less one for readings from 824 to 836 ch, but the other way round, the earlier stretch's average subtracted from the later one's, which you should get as 0.2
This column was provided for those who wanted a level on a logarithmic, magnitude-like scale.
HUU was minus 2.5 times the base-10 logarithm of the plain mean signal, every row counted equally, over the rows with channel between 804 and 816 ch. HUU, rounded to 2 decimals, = -3.39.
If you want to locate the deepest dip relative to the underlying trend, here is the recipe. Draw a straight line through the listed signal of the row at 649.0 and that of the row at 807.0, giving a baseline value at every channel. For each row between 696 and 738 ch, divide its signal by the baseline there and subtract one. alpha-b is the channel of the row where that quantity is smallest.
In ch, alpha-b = 721.0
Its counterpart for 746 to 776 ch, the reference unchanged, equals 769.0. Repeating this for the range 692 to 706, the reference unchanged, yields 705.0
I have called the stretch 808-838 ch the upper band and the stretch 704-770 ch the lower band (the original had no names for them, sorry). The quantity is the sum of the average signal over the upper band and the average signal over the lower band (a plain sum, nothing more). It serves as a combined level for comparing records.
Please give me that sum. 43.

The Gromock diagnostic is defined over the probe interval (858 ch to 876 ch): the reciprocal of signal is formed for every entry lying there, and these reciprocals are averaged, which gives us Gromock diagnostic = 0.037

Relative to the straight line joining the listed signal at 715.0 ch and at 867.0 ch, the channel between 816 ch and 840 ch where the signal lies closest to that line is 817.0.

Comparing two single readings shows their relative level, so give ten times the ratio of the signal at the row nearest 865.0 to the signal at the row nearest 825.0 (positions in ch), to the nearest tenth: 12.4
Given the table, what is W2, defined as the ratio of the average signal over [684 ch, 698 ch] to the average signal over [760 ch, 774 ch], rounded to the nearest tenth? 1.6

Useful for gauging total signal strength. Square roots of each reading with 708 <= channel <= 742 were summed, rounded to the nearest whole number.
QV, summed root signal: 72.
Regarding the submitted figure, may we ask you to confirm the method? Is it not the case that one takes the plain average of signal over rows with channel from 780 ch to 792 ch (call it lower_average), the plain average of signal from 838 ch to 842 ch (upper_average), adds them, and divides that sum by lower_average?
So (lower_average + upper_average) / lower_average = 1.94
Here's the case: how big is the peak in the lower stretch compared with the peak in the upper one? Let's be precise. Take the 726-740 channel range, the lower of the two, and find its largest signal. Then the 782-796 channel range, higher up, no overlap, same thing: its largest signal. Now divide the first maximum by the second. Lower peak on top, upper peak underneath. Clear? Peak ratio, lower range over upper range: 1.0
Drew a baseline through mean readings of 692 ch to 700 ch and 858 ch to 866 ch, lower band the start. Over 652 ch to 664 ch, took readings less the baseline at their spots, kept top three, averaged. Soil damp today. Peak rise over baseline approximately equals 2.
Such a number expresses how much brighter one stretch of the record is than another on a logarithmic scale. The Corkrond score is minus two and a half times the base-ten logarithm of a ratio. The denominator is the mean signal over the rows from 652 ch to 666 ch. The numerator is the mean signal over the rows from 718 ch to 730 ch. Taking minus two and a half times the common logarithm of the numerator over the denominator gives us 1.0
